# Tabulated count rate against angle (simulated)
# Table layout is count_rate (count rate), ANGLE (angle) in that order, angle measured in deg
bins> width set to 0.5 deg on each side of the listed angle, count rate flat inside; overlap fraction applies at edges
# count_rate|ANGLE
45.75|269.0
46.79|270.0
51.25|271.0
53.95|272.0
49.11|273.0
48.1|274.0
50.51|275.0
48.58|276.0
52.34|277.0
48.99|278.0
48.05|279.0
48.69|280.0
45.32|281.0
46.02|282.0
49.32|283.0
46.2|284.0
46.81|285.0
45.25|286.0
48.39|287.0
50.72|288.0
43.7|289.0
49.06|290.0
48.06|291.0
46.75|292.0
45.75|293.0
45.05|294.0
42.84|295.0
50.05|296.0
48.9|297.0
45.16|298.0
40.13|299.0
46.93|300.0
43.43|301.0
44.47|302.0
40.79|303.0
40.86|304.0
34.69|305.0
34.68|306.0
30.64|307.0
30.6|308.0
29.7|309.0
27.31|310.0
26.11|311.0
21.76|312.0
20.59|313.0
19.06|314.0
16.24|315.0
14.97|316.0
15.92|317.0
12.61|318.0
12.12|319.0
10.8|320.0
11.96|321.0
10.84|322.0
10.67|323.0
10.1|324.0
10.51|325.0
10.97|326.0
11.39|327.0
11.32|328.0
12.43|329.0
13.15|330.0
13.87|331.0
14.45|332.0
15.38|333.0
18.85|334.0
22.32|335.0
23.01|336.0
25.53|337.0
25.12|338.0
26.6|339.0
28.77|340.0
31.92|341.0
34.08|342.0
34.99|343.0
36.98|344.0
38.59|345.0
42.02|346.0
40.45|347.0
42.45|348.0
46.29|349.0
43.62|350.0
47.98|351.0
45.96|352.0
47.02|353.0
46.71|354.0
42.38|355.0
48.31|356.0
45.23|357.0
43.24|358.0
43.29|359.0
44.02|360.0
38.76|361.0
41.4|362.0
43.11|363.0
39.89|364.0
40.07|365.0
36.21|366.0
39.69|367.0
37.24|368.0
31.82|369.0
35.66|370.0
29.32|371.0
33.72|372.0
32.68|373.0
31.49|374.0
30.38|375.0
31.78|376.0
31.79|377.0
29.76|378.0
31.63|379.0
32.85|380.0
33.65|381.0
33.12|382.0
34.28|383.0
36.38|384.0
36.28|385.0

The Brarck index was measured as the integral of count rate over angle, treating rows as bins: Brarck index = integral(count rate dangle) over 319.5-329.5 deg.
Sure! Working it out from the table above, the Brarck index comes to 111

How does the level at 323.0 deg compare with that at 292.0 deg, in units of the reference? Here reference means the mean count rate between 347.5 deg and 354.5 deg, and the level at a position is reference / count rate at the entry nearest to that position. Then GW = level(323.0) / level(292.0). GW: 4.4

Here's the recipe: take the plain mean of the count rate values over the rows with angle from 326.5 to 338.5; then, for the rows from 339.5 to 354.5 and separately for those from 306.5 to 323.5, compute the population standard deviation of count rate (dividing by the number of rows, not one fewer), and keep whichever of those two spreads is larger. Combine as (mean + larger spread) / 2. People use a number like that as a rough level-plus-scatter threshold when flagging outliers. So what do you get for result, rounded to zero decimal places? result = 12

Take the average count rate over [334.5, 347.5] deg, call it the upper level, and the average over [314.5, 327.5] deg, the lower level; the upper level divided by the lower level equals 2.6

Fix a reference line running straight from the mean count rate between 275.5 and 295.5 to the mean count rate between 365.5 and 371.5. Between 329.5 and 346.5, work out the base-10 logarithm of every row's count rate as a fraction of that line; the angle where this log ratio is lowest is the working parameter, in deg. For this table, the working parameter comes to 330.0 deg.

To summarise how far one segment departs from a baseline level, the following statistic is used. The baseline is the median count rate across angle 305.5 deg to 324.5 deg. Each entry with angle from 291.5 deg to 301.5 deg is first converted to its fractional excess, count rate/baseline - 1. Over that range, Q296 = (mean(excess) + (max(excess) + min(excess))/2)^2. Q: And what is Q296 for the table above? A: 13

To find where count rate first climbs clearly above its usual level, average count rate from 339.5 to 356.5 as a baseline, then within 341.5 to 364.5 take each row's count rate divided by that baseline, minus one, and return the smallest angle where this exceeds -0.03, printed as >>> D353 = 346.0 deg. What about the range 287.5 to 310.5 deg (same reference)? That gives 288.0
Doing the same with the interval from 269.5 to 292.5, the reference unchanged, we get 270.0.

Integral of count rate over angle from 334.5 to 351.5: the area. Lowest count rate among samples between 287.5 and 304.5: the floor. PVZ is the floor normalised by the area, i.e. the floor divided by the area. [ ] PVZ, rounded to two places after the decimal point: 0.07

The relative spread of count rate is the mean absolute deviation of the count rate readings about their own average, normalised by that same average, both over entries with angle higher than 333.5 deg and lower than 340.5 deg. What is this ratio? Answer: 0.10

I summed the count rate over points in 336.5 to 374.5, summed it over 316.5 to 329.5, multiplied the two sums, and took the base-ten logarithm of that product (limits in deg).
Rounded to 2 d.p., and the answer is 5.35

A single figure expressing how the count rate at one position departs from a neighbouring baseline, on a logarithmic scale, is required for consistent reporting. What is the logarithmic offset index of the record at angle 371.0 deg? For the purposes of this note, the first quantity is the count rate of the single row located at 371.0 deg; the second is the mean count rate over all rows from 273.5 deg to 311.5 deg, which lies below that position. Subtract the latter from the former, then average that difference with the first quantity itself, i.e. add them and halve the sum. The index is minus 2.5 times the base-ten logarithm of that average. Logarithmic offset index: -2.2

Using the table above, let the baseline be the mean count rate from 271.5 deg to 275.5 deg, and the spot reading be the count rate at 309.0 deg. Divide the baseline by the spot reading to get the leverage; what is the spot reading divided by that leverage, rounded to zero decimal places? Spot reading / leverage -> 17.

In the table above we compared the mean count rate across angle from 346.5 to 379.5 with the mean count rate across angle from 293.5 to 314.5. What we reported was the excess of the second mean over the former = -3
